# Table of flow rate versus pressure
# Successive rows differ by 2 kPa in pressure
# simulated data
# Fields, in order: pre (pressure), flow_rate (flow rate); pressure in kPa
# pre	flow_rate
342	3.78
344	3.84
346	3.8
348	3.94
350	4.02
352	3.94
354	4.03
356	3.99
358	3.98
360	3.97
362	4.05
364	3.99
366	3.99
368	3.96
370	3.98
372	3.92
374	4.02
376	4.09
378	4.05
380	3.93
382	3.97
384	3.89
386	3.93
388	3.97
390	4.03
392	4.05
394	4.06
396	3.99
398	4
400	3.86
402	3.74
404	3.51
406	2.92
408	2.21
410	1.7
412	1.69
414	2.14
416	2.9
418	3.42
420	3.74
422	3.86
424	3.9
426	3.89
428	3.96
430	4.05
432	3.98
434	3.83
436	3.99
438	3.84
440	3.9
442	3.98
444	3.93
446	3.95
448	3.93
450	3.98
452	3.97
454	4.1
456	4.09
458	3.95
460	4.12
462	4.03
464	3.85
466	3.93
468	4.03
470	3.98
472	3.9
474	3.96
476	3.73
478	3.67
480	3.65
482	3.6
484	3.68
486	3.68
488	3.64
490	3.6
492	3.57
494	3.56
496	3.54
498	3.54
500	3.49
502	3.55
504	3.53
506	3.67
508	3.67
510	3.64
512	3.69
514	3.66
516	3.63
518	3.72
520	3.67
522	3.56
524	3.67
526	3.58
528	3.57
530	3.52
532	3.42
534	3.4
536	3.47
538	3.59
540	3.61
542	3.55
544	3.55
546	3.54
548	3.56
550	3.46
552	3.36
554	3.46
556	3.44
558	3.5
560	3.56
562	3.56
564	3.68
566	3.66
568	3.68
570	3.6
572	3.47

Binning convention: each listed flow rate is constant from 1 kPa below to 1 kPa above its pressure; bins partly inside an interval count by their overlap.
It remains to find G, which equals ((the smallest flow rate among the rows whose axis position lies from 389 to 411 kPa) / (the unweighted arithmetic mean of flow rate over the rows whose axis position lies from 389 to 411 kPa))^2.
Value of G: 0.24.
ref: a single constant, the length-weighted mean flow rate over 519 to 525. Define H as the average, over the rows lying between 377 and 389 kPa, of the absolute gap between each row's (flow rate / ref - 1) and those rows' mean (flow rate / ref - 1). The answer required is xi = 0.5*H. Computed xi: 0.0055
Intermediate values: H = 0.011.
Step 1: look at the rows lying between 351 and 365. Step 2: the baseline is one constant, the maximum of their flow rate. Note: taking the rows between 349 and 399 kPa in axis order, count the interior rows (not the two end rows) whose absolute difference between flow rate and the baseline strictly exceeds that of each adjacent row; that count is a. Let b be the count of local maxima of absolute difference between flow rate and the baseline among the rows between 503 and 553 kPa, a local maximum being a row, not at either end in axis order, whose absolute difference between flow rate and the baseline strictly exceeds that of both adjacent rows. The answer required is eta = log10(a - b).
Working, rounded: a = 8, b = 5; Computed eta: 0.5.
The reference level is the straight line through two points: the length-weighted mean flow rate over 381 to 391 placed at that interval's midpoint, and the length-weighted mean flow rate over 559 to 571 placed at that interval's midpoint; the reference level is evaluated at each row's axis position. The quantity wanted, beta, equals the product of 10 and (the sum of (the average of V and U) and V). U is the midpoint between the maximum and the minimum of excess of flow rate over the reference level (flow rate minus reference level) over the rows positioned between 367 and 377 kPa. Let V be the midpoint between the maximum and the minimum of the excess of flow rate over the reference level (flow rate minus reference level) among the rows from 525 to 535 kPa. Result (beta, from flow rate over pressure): -2.9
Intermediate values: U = 0.0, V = -0.20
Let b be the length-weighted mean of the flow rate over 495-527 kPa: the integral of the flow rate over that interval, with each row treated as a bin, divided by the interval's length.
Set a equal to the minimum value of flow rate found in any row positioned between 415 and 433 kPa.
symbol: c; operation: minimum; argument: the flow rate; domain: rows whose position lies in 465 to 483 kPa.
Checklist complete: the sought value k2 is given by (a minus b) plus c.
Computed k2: 2.89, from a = 2.9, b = 3.61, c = 3.6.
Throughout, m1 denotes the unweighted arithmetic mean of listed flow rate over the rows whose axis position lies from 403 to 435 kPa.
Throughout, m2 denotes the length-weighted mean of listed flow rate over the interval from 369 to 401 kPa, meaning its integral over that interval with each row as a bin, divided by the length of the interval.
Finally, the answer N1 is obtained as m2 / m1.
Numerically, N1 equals 1.23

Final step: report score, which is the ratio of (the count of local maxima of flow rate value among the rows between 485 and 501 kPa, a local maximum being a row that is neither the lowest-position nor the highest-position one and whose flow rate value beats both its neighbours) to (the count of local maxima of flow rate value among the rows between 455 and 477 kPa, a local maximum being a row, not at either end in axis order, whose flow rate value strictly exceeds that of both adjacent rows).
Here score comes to 0.0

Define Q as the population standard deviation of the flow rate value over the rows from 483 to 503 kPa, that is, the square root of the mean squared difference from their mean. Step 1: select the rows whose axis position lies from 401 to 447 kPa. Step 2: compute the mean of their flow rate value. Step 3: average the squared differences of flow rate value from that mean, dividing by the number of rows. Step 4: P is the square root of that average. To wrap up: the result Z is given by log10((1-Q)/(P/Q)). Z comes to -1.1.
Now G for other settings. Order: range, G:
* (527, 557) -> 0.92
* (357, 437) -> 0.21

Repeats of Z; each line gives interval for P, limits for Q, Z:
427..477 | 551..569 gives 0.0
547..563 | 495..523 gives 0.0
